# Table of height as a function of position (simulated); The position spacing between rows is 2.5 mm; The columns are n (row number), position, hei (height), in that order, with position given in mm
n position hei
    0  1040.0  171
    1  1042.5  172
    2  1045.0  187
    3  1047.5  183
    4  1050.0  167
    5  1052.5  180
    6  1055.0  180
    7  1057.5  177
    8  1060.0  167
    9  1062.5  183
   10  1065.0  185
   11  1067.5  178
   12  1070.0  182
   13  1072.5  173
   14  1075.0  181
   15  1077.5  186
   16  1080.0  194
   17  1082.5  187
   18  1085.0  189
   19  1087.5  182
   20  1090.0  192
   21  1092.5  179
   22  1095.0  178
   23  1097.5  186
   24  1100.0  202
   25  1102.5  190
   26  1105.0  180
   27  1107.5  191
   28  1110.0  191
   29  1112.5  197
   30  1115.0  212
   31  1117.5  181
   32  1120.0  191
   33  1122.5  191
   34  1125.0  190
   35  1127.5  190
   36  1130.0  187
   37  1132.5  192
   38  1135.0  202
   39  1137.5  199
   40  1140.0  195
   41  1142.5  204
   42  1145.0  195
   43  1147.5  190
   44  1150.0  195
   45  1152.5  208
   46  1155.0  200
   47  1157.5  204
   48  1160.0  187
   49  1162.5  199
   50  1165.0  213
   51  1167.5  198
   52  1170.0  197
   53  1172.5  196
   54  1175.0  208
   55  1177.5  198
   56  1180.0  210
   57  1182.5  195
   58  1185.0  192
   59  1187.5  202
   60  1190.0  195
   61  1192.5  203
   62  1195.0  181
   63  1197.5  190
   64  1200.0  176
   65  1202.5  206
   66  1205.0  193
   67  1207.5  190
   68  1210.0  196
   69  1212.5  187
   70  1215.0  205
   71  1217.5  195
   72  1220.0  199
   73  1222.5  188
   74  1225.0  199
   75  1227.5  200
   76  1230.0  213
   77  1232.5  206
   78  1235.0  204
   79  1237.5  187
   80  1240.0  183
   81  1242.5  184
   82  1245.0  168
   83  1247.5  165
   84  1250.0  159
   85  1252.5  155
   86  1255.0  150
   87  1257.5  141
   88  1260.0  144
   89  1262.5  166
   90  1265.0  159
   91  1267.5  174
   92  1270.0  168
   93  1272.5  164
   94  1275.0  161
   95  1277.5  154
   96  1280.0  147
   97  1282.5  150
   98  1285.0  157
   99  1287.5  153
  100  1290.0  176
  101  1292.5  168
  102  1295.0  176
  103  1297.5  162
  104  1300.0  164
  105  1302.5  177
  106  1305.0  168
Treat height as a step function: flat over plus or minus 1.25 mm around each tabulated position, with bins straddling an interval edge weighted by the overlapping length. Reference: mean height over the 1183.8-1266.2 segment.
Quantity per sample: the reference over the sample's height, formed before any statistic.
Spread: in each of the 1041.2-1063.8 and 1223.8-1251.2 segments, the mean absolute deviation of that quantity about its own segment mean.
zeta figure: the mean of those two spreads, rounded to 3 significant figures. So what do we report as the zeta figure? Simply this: 0.0571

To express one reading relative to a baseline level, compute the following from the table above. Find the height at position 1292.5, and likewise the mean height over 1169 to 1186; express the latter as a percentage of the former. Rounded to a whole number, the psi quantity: 119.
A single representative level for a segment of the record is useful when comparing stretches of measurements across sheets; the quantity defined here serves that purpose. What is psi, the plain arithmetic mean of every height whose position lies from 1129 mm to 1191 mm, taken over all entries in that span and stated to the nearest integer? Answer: 198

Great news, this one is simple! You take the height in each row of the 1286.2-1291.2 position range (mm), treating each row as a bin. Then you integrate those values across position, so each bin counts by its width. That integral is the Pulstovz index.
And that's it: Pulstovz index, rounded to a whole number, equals 822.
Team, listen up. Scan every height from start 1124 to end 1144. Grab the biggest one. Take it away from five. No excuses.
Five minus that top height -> -199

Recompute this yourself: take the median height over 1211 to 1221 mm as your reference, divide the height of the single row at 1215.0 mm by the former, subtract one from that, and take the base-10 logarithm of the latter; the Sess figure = -1.4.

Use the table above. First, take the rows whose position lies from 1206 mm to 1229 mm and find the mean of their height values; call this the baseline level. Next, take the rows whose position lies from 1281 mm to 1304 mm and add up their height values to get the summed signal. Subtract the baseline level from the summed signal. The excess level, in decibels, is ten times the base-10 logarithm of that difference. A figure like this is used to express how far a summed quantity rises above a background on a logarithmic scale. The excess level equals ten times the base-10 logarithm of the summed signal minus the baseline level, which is 31.1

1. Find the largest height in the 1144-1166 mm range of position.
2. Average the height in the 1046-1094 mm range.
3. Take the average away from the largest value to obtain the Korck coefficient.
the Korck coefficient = 32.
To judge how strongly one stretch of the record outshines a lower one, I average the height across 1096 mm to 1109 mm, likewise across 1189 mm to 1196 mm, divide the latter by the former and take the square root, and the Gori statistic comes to 1.01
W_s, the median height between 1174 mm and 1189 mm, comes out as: 200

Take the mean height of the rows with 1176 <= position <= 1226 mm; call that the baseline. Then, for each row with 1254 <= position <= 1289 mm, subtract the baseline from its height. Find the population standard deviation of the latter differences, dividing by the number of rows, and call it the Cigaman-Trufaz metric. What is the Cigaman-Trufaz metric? 9.3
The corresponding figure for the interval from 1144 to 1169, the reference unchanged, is 7.5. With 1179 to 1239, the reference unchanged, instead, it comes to 8.9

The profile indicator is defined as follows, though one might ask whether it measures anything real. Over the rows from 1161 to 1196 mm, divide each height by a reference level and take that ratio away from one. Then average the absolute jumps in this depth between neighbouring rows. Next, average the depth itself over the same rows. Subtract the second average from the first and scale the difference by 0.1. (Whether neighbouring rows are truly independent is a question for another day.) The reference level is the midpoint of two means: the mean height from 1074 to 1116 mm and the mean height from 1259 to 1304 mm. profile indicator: 0.0190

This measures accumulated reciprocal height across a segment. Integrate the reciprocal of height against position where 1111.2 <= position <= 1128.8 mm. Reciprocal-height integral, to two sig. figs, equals 0.091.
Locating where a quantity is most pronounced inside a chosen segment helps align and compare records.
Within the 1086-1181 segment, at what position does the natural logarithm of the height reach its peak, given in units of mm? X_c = 1165.0 mm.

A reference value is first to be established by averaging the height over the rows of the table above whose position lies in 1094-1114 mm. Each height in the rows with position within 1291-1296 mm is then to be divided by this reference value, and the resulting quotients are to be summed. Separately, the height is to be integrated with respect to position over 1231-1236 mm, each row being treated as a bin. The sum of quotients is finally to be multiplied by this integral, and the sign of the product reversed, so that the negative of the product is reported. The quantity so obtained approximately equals -1862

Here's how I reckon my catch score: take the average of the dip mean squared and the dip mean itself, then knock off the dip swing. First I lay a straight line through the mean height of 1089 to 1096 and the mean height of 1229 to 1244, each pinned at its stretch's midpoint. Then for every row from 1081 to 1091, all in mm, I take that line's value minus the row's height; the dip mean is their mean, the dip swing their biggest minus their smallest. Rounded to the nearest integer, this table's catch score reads 1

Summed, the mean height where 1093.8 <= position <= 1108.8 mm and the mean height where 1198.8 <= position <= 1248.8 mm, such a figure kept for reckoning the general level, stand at 380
